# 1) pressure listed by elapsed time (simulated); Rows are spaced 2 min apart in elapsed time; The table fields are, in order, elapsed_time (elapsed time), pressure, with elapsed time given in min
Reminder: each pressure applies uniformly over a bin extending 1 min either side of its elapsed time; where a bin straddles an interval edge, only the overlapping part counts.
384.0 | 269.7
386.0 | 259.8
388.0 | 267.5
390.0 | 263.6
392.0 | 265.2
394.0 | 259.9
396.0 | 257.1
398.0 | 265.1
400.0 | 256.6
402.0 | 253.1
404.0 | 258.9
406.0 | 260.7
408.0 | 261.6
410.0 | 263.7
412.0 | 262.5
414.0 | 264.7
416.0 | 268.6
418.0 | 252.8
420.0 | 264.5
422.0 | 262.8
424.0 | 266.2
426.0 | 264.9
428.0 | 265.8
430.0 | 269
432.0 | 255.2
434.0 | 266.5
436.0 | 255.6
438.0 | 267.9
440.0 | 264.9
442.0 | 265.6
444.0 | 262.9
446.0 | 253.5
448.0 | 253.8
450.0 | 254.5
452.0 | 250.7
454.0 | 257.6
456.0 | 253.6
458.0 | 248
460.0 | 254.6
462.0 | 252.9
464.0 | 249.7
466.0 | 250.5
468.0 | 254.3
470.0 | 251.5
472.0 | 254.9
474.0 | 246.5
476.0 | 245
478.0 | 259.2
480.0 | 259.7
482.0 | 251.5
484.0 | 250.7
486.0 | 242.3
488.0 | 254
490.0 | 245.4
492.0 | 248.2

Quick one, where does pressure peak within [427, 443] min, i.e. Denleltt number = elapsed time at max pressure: 430.0 min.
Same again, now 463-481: 480.0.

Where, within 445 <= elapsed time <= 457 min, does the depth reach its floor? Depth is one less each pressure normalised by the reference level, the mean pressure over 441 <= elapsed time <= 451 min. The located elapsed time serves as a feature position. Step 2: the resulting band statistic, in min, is 454.0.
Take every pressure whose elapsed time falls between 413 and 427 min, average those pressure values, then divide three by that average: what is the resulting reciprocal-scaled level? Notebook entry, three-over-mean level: 0.0114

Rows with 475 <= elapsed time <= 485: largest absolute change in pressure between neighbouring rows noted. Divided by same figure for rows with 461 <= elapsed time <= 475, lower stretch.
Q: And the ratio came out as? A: 1.69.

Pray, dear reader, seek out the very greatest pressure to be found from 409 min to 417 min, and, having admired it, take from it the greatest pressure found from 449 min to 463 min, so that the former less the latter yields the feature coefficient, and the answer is 11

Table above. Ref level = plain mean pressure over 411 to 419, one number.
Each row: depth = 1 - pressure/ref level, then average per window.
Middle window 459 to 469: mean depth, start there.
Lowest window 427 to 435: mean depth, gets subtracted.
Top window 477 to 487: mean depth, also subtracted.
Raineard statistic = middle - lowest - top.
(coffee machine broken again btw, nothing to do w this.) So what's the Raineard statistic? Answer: 0.009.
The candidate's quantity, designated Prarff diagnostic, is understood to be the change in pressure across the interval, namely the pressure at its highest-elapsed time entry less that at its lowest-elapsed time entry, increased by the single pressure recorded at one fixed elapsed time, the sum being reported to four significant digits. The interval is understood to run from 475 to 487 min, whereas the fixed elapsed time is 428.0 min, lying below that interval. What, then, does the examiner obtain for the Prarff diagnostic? 263.1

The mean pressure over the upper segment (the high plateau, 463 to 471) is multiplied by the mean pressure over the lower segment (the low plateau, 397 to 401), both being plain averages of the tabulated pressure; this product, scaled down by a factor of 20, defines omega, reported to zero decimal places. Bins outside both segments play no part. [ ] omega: 3280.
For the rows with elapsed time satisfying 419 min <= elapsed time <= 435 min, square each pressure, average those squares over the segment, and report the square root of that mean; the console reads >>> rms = 264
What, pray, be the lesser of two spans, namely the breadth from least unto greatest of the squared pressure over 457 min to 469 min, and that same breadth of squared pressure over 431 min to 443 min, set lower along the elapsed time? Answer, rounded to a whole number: 3317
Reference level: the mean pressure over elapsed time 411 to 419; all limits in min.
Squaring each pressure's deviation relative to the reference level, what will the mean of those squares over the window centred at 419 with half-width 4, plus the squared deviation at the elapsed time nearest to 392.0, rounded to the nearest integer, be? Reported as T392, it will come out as 43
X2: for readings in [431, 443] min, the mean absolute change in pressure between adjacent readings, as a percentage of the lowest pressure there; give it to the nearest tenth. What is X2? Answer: 3.0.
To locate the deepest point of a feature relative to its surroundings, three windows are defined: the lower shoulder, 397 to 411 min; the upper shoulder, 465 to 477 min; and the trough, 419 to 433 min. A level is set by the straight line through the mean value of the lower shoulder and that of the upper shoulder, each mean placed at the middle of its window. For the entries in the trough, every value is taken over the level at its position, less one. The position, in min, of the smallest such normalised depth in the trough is 432.0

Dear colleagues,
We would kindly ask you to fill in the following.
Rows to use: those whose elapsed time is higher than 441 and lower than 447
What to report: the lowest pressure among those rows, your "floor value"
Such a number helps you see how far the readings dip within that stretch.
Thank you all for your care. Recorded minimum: 253.5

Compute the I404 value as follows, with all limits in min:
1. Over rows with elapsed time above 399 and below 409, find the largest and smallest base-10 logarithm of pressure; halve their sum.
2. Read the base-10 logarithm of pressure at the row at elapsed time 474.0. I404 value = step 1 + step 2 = 4.80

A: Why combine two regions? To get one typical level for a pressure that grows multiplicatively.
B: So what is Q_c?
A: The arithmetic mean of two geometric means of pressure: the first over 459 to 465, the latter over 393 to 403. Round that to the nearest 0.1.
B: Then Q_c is 255.4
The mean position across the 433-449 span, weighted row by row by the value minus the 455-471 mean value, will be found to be 439.5 min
